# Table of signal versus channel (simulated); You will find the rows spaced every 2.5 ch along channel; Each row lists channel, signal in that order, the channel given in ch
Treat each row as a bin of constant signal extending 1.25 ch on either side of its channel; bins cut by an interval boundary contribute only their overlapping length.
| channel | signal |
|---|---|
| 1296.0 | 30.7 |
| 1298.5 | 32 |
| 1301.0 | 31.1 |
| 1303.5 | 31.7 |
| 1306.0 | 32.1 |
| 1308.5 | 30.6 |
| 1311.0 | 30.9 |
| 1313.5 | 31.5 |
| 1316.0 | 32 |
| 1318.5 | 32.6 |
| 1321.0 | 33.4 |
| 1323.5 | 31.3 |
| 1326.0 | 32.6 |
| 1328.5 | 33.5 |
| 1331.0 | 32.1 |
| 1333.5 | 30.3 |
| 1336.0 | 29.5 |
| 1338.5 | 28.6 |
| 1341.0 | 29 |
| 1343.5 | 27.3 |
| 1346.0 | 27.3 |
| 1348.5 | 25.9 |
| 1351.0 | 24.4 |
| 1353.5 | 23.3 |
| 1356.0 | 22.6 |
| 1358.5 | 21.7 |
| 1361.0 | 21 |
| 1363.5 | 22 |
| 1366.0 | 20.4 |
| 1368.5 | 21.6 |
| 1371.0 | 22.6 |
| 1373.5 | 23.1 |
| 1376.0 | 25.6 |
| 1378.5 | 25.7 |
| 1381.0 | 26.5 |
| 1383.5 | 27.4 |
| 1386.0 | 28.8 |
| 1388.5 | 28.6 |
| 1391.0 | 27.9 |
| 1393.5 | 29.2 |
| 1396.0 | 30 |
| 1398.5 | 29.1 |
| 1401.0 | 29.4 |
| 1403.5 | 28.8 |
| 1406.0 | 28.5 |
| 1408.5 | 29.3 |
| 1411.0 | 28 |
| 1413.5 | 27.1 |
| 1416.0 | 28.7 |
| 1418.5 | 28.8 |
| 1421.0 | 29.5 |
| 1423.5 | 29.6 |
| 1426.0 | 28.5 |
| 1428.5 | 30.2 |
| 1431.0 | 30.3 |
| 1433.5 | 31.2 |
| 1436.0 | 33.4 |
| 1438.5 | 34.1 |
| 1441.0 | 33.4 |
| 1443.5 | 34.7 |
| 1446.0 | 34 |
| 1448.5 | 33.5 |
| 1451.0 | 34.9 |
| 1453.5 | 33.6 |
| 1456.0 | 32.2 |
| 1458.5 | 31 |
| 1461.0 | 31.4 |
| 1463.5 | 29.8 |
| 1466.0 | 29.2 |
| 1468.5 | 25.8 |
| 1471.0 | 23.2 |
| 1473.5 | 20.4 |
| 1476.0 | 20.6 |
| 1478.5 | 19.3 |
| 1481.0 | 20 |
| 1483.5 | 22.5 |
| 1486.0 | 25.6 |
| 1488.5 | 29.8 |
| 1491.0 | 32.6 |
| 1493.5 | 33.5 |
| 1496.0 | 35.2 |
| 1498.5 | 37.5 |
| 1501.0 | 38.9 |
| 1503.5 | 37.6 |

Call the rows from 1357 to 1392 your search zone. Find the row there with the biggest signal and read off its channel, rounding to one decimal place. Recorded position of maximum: 1386.0 ch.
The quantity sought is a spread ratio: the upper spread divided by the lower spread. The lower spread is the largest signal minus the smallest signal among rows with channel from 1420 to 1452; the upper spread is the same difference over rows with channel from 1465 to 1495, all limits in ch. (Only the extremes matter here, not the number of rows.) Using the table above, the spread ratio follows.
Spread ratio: 2.2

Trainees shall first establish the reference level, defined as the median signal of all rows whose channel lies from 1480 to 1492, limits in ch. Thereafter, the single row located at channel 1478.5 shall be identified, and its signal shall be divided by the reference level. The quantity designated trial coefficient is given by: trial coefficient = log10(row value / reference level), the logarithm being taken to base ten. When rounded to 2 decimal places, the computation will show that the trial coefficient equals -0.12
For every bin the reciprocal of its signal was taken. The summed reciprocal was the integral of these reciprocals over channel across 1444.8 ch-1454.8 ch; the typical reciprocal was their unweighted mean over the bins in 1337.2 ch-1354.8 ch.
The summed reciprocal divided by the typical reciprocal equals 8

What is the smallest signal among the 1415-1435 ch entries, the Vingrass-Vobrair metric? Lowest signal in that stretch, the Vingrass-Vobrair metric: 28.5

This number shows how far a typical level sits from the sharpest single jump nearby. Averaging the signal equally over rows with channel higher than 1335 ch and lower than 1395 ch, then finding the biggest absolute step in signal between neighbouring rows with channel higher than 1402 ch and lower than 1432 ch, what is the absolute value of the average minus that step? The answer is 23.7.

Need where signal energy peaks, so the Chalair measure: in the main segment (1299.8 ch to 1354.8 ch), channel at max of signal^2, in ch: 1328.5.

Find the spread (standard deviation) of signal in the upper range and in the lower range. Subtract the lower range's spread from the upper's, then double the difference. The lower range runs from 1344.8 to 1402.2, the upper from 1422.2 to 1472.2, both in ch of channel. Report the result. 0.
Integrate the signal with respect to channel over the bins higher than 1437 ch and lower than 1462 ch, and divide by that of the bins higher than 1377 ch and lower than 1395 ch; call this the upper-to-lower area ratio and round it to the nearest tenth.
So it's 1.7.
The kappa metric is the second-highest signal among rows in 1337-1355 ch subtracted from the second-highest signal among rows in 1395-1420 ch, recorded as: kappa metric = 1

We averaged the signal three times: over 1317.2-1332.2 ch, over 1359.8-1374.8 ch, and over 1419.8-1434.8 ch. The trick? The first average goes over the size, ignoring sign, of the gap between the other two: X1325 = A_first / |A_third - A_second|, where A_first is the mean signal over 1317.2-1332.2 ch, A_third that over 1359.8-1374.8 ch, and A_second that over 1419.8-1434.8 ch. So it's 4.0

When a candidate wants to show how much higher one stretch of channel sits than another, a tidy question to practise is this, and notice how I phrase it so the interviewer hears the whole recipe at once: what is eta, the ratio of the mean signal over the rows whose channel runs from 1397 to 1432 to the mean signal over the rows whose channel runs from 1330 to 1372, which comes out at 1.15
